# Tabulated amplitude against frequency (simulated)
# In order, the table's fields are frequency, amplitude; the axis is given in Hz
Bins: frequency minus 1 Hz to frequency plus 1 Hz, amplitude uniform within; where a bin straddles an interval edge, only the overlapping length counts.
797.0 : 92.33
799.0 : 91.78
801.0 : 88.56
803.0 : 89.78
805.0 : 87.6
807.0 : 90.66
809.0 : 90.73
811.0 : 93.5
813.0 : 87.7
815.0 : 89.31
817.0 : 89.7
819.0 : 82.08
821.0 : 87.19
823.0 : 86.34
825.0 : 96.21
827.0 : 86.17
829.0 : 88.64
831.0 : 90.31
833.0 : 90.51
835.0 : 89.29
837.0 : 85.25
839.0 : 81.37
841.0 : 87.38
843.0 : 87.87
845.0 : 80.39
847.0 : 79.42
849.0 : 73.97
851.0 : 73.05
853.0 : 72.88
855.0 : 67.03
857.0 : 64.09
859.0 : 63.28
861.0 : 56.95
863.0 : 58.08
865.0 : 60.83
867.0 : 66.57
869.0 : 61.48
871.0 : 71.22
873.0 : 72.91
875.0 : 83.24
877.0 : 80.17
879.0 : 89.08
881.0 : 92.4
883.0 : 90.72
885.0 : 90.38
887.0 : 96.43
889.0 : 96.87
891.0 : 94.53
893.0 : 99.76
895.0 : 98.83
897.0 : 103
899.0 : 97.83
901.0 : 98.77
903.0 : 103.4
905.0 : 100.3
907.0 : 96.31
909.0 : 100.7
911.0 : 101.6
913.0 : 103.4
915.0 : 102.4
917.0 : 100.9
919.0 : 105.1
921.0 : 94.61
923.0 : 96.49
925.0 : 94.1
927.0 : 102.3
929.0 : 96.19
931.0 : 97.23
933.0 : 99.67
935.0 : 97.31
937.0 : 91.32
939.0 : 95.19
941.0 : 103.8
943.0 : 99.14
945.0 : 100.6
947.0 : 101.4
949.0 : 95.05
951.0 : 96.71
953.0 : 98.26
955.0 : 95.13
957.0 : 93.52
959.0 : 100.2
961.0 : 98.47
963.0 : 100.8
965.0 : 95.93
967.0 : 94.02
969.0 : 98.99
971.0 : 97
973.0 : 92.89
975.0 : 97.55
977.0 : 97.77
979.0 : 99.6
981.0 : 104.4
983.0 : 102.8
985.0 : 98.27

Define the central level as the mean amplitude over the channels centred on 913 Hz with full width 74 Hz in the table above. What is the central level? 97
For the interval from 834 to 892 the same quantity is 78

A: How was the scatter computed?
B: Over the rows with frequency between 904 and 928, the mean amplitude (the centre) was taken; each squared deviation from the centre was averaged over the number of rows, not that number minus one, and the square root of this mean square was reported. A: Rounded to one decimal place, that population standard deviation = 3.4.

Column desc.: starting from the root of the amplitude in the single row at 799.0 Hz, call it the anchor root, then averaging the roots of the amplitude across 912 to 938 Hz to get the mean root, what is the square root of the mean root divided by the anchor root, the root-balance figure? 1.02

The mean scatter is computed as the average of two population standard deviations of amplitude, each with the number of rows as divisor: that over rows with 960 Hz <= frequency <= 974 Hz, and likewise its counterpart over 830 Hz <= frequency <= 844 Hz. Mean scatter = 2.8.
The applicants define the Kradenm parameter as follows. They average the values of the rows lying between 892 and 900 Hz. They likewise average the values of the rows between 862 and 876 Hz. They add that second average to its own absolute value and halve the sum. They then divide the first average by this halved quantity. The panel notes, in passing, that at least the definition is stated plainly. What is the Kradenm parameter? 1.47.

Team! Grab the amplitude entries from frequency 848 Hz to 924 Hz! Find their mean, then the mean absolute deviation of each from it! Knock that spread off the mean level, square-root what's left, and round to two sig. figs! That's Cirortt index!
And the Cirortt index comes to 8.5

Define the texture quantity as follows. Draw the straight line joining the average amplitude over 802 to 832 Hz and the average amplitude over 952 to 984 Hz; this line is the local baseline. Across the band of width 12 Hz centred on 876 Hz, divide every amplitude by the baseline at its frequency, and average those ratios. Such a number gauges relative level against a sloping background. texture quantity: 0.88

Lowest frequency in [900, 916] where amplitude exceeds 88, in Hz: 901.0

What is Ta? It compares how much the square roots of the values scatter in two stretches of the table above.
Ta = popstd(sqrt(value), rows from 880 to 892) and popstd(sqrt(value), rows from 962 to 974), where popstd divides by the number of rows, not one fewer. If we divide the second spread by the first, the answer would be 1.0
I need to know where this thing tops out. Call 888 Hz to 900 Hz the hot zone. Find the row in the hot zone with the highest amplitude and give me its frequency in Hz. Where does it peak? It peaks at 897.0 Hz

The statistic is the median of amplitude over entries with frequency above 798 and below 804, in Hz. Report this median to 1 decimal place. 89.8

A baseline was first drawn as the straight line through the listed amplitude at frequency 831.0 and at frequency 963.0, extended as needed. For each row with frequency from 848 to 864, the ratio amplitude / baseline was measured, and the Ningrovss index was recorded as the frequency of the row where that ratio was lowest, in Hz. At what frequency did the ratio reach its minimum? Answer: 861.0 Hz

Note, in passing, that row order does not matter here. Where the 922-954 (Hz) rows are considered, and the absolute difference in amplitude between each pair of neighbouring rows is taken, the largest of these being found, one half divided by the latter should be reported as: 0.058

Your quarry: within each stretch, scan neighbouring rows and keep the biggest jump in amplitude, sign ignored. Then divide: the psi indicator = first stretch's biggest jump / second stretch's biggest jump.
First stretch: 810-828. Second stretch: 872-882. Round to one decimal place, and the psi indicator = 1.0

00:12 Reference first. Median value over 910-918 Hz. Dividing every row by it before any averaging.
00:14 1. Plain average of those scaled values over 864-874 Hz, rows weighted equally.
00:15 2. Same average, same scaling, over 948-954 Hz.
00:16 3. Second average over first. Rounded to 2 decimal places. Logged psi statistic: 1.45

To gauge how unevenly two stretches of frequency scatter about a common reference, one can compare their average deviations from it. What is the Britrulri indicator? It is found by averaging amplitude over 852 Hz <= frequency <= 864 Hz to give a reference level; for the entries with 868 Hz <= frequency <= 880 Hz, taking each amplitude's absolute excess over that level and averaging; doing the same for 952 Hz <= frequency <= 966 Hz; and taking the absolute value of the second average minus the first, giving 20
